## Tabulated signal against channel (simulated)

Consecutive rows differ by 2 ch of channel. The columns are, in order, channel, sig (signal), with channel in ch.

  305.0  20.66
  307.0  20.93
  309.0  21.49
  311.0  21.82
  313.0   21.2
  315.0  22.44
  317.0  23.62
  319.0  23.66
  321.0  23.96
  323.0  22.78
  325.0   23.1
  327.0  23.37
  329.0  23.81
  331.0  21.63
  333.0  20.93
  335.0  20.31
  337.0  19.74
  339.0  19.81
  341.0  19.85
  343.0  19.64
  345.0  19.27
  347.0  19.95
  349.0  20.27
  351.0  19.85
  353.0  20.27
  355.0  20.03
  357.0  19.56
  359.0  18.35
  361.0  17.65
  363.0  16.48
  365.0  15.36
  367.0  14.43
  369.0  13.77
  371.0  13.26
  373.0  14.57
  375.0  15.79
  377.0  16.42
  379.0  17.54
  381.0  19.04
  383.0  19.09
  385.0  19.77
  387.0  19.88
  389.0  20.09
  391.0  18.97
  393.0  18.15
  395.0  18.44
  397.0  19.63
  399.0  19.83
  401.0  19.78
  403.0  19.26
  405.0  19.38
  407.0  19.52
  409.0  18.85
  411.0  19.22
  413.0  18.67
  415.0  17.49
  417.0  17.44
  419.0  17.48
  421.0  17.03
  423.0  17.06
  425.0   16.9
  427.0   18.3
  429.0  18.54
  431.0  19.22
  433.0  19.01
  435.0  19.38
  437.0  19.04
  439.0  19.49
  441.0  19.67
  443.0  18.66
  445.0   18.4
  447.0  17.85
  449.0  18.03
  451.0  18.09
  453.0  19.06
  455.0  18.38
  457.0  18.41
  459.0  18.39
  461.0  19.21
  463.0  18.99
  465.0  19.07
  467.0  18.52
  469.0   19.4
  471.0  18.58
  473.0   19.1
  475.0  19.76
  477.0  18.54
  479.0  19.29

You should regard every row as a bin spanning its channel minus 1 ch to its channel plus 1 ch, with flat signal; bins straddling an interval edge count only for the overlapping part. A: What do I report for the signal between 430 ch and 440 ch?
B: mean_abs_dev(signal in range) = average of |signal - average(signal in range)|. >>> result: 0.2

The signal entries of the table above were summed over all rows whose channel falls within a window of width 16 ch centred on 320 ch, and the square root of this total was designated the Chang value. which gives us 13.6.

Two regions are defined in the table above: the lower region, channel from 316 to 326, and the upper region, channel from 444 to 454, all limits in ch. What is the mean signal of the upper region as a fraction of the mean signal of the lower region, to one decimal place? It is 0.8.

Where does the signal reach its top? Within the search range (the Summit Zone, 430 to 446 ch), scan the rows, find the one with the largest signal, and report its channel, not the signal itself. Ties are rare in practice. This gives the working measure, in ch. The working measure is 441.0 ch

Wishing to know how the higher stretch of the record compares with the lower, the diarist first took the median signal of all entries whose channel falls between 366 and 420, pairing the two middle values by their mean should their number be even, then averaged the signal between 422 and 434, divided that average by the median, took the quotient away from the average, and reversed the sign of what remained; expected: -17.2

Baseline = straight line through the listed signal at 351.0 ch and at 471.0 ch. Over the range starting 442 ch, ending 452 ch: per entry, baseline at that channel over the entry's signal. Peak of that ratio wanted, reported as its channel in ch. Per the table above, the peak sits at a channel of 447.0 ch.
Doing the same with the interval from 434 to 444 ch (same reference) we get 443.0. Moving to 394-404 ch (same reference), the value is 395.0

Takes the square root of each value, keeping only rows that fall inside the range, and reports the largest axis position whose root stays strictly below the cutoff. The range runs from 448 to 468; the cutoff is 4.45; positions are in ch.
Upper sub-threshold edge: 467.0 ch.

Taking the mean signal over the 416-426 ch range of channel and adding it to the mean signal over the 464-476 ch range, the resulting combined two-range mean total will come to 36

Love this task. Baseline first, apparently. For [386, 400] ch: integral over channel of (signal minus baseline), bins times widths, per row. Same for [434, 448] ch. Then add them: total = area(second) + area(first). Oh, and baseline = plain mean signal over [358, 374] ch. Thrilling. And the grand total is 101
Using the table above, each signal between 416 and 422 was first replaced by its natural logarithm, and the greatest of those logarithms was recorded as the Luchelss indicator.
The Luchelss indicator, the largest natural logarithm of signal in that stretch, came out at 2.86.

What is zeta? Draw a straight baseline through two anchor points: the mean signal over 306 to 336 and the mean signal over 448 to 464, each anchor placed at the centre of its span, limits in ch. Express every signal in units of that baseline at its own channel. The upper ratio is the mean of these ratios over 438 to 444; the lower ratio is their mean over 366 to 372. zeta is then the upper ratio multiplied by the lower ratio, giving 0.67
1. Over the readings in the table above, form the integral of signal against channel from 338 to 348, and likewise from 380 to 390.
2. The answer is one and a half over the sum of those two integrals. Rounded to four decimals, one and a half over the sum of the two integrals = 0.0038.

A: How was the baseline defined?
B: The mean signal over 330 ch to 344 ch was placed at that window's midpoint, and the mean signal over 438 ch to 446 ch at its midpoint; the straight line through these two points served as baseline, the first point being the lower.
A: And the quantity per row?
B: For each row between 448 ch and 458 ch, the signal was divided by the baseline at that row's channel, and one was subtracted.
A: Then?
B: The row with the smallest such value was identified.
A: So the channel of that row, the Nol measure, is 449.0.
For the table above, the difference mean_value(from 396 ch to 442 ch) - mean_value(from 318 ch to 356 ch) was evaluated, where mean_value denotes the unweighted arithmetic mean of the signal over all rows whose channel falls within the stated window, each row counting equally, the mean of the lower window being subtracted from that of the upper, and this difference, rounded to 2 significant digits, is -2.5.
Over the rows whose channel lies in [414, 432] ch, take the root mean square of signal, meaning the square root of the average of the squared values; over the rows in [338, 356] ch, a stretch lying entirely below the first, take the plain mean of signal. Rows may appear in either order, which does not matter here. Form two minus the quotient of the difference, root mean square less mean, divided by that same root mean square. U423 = 2.12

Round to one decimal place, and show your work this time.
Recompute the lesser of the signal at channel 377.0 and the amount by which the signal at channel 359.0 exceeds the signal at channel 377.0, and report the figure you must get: 1.9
